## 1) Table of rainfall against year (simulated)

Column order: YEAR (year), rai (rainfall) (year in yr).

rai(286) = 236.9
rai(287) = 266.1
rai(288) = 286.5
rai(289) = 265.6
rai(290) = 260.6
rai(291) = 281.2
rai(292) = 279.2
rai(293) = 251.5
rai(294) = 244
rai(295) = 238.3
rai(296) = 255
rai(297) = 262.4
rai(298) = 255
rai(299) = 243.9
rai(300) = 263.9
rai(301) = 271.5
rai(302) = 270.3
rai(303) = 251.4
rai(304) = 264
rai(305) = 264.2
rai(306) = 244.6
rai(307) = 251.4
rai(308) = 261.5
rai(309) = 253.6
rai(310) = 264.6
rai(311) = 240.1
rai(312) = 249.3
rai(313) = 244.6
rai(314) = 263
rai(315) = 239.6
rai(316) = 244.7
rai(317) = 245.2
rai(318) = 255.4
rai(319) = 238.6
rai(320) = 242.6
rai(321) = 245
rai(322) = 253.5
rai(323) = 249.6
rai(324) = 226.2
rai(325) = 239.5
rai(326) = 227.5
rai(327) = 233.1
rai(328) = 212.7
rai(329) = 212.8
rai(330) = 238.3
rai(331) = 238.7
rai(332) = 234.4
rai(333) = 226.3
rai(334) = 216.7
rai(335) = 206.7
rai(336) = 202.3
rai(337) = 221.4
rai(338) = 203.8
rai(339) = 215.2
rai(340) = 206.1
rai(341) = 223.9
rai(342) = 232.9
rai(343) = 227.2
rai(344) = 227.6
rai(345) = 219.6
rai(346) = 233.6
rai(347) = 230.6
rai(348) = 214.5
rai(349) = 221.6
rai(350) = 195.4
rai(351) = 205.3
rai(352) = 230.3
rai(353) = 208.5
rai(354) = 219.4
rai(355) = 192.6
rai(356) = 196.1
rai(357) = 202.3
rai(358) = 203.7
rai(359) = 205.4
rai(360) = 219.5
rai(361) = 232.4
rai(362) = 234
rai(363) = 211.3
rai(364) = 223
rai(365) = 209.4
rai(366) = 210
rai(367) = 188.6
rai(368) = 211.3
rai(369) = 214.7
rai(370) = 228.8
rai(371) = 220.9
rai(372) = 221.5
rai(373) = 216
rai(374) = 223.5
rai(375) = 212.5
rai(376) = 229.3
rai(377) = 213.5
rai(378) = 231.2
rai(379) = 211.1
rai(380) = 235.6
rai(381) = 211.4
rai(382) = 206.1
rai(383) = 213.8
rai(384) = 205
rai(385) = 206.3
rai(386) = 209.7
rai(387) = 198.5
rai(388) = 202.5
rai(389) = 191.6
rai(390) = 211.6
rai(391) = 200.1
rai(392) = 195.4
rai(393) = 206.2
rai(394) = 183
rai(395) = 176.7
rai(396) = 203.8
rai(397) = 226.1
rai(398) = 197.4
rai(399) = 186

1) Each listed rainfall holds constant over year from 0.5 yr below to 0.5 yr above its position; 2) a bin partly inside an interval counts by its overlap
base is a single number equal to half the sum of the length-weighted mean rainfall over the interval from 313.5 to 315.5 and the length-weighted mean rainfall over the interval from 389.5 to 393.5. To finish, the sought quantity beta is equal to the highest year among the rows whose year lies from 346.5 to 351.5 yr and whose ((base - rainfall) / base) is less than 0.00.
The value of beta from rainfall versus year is 347 yr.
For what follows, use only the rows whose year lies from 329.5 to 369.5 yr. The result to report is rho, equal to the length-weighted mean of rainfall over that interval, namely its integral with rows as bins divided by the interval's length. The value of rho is 216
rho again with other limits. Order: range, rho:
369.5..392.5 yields 213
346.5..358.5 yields 210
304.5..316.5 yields 252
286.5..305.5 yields 262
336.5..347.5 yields 222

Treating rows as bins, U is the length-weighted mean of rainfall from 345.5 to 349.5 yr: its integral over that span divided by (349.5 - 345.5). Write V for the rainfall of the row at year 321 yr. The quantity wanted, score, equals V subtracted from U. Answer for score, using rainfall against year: -20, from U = 225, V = 245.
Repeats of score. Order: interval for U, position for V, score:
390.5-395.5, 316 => -52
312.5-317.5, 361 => 15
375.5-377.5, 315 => -18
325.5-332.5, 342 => -5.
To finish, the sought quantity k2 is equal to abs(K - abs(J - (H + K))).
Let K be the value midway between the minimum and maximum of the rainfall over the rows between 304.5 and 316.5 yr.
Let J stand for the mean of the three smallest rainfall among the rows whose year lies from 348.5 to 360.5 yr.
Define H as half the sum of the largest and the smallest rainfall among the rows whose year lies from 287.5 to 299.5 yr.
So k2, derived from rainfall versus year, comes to 68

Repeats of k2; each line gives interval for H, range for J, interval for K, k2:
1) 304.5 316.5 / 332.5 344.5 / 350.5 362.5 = 48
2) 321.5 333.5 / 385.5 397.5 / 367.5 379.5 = 49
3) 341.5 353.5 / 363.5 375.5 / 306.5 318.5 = 12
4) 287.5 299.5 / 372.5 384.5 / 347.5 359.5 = 55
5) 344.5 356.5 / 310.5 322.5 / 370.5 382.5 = 26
